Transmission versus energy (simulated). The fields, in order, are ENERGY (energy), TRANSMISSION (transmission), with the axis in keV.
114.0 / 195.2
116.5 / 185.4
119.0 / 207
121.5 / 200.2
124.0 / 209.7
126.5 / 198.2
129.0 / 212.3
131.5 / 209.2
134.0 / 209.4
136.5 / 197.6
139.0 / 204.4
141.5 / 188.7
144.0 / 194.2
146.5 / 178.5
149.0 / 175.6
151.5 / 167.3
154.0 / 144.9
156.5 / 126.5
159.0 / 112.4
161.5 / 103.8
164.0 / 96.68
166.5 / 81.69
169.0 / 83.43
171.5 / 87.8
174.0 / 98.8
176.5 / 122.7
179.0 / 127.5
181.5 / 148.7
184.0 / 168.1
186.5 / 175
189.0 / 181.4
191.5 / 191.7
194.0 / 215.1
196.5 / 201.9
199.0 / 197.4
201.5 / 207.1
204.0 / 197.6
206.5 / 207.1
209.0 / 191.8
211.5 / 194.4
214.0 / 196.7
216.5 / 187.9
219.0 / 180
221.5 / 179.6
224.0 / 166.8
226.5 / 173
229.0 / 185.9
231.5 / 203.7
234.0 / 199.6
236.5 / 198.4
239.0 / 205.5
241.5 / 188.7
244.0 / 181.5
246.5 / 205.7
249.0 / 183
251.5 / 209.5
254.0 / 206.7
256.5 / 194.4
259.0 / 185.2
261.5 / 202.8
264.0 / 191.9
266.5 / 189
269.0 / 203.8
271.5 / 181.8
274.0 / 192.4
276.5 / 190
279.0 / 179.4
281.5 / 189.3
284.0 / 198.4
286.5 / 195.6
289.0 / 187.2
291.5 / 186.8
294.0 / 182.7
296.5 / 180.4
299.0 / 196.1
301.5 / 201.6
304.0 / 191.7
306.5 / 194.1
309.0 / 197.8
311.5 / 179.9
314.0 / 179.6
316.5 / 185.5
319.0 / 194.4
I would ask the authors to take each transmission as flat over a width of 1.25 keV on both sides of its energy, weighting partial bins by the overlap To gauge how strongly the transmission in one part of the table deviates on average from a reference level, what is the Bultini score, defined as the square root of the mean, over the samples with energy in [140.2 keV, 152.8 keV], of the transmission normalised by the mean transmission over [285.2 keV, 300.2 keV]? 0.98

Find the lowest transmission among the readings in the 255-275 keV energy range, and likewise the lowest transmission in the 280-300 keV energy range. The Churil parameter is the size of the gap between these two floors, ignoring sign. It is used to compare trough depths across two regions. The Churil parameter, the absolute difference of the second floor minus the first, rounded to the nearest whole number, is 1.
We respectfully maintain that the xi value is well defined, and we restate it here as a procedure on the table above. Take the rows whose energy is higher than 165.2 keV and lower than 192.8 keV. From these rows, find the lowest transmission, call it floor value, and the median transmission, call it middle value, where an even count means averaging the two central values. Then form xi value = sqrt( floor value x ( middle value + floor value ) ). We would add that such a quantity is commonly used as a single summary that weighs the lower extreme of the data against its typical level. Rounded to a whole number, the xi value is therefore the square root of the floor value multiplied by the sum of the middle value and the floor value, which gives 131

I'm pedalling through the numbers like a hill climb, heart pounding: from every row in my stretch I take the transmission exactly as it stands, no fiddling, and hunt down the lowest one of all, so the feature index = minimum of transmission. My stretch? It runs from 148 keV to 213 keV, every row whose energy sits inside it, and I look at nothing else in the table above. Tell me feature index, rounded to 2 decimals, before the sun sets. 81.69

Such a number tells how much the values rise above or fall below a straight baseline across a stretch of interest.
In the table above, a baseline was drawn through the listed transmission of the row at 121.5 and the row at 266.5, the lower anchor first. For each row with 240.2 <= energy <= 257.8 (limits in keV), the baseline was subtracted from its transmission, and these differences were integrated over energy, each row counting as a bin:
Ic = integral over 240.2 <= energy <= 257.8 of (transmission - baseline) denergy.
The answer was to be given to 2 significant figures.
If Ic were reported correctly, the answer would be 93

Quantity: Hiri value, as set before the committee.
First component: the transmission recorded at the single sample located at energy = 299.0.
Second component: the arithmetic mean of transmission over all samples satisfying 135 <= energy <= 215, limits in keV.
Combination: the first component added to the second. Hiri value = 358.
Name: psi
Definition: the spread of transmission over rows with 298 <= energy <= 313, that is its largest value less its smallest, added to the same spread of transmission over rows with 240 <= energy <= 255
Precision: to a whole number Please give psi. 50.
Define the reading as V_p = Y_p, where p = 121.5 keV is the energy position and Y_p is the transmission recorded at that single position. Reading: 200.2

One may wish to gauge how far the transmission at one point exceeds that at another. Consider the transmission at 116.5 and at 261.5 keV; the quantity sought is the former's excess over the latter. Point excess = -17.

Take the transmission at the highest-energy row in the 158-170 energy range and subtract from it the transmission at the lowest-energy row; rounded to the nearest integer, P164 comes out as -29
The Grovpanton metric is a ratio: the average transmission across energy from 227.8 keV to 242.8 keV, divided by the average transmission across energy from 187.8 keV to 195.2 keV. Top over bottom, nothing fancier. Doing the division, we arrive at 1.00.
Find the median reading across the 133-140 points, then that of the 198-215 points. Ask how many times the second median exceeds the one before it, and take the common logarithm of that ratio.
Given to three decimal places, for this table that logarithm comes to -0.015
